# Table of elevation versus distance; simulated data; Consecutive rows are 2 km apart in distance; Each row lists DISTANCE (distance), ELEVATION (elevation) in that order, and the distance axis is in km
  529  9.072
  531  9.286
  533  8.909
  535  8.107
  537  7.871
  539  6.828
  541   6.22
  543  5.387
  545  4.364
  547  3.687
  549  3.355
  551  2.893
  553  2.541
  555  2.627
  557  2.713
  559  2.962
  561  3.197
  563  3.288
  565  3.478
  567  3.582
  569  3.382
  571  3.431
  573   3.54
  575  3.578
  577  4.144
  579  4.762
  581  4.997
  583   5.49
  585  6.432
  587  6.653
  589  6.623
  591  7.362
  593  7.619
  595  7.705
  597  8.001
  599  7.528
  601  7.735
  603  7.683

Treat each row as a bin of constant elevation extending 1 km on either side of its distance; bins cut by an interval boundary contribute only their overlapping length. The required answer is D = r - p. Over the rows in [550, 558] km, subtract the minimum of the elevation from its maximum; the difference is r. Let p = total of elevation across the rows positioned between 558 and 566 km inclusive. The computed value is -13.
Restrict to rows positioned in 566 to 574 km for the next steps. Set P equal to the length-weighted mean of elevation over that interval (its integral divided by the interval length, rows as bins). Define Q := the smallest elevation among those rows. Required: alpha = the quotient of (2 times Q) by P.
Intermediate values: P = 3.5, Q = 3.382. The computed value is 1.94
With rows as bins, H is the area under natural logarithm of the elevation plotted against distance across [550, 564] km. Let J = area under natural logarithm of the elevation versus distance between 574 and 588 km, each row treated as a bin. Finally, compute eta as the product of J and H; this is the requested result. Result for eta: 335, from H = 14.8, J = 23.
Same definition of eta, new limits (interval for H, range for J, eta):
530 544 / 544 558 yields 445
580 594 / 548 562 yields 385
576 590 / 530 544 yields 669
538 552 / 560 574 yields 360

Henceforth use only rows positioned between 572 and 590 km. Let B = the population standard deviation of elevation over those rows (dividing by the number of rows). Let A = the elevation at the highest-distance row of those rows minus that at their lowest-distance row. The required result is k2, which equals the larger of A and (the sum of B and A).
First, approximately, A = 3.1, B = 1.2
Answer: 4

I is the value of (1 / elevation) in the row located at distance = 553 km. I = 0.39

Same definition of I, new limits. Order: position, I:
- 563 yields 0.30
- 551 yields 0.35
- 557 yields 0.37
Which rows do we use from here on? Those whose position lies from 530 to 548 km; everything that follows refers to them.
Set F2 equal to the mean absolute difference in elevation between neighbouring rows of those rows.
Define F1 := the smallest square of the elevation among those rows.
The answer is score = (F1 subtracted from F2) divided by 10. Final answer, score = -1.29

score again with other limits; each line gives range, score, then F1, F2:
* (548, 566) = -0.62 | 6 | 0.22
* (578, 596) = -2.23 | 23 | 0.38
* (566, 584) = -1.11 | 11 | 0.29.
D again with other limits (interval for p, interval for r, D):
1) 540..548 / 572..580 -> -18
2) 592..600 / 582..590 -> -30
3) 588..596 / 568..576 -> -29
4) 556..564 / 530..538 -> -11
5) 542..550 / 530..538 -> -15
